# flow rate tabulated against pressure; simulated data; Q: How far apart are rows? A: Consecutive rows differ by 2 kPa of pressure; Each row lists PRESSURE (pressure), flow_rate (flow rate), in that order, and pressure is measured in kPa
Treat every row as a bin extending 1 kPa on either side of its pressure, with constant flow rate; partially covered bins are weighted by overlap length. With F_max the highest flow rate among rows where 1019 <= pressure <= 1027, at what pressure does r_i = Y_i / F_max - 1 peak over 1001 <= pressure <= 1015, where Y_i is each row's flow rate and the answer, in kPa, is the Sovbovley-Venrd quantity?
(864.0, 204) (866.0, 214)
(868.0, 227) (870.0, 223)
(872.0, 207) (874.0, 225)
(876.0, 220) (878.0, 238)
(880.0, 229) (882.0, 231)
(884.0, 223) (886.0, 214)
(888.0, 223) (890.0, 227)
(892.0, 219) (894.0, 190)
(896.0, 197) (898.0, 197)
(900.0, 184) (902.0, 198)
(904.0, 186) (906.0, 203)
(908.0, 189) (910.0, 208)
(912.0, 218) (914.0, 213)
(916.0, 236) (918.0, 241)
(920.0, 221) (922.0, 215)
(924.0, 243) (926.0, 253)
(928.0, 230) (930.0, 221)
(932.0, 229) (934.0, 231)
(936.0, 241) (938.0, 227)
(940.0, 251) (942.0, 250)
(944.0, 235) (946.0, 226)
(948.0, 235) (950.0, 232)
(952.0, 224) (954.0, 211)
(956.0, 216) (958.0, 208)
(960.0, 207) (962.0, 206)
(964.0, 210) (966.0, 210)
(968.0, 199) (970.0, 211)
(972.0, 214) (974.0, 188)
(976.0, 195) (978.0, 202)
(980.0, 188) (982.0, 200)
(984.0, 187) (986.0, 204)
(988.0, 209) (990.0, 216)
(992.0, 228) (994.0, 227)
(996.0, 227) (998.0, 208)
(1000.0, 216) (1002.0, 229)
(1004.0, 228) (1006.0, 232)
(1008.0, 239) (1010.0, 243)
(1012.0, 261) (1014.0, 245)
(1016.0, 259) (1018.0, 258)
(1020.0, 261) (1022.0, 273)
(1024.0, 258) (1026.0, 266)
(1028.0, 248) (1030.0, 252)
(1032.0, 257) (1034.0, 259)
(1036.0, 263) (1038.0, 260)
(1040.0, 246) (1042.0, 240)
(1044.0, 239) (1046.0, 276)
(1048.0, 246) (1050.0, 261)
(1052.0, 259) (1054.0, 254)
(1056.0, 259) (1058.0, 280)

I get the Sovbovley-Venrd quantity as 1012.0 kPa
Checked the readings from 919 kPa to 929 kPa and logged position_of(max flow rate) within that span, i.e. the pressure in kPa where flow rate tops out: 926.0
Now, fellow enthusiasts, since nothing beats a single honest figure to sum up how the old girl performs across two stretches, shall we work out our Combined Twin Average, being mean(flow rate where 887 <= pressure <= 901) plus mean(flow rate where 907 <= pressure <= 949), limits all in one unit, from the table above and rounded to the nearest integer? 434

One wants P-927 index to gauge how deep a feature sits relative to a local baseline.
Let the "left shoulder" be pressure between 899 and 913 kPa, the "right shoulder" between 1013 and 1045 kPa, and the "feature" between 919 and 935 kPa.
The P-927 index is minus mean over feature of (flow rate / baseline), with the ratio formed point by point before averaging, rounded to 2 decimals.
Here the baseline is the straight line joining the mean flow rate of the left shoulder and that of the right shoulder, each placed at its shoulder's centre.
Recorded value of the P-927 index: -1.11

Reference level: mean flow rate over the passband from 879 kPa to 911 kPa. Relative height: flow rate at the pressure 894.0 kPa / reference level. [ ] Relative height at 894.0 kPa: 0.92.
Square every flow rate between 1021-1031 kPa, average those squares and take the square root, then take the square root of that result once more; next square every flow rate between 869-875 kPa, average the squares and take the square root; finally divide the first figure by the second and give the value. 0.0737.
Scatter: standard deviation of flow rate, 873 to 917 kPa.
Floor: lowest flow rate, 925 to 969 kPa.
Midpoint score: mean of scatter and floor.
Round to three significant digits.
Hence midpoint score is 108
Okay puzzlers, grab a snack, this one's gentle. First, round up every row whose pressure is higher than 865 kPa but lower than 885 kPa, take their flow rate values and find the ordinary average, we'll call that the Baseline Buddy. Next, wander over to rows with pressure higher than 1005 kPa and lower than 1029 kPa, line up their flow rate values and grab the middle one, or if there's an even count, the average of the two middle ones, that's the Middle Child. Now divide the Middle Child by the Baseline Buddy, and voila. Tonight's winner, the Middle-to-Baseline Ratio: 1.15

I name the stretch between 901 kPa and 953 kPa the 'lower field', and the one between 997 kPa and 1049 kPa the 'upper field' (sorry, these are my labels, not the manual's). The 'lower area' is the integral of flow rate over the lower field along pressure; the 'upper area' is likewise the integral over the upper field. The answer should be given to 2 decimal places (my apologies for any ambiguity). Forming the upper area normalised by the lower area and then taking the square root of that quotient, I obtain 1.05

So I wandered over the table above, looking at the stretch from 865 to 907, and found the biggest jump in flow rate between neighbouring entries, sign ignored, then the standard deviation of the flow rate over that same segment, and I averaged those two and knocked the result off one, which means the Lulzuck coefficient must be -21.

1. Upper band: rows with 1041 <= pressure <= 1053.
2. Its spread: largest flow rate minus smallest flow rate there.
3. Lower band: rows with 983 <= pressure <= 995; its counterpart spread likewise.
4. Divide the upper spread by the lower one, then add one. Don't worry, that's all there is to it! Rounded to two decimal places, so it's 1.90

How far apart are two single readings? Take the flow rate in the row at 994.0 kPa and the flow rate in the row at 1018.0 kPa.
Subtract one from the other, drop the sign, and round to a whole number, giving 31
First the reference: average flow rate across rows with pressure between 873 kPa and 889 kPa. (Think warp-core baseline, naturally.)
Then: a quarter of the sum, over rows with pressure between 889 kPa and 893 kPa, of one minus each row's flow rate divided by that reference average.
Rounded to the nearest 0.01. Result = 0.01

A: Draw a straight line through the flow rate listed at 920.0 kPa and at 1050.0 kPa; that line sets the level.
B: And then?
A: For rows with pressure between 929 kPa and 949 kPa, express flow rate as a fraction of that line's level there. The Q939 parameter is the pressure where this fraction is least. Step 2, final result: 930.0 kPa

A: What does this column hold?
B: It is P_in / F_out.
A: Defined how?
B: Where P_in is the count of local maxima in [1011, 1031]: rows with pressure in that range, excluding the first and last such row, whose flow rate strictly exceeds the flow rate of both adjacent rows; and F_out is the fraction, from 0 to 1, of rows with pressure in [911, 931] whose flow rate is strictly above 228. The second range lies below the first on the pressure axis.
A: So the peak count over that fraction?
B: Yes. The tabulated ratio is 6.0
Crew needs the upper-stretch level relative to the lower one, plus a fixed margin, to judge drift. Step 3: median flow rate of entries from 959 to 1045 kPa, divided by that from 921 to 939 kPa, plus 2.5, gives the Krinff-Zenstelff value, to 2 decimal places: 3.49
